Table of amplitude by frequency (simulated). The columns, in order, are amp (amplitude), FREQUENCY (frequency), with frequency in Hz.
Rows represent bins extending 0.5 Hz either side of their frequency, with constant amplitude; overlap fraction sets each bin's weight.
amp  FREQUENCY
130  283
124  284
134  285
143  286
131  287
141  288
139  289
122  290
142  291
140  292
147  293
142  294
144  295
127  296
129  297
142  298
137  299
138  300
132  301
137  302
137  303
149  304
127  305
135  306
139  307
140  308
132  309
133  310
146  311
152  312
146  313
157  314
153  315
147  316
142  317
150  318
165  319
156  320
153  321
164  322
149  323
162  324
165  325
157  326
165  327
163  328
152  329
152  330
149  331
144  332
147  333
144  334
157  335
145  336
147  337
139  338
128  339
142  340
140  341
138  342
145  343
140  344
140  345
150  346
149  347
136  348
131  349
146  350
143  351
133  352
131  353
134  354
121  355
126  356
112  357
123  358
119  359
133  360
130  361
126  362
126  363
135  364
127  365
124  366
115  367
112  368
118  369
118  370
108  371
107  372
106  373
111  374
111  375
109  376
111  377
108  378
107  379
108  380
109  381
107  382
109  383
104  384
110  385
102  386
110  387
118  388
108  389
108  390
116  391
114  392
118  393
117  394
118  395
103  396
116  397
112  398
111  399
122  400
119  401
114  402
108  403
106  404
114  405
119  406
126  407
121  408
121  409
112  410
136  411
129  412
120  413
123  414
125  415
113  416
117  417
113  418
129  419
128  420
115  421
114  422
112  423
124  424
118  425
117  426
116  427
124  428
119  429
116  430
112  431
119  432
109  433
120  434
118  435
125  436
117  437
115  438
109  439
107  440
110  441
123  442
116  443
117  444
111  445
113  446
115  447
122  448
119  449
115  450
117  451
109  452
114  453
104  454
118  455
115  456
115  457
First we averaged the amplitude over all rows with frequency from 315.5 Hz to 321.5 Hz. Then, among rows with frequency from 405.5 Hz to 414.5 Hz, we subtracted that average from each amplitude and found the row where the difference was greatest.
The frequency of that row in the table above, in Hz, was 411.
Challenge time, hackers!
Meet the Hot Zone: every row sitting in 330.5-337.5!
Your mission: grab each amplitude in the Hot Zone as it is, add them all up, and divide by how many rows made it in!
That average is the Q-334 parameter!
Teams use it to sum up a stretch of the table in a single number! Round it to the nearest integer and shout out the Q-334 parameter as 148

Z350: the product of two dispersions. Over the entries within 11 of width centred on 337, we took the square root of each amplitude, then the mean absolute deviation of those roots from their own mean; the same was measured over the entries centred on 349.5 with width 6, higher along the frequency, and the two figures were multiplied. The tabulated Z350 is 0.055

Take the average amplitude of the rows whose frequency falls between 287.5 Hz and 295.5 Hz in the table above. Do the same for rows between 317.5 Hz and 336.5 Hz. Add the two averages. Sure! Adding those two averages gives 294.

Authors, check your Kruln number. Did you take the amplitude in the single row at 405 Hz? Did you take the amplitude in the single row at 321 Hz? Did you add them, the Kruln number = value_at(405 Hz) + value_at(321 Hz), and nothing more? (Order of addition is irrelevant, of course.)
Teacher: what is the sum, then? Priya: 267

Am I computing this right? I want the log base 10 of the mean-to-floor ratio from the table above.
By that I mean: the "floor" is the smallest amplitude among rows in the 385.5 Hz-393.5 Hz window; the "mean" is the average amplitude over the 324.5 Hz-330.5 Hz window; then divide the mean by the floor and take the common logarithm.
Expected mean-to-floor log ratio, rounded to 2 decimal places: 0.19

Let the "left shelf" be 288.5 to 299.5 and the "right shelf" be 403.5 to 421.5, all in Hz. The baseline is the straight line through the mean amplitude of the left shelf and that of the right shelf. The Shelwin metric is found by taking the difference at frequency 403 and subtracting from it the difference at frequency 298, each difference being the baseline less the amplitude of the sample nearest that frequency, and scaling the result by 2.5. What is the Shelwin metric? 47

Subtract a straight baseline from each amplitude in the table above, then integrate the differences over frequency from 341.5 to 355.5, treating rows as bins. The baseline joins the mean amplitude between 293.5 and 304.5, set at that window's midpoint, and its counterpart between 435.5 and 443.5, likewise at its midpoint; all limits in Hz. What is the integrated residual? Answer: 121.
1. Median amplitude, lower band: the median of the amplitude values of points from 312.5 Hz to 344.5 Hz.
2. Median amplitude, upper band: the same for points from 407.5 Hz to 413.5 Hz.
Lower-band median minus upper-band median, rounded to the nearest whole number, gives 28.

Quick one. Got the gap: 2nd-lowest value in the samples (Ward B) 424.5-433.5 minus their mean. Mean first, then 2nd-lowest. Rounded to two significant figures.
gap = -4.7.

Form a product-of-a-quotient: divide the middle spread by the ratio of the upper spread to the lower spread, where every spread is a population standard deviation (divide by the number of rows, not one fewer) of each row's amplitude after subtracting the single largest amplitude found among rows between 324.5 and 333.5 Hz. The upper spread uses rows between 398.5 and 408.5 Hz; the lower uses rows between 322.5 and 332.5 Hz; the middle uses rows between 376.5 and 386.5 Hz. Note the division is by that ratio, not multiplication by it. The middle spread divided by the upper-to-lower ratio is 3.0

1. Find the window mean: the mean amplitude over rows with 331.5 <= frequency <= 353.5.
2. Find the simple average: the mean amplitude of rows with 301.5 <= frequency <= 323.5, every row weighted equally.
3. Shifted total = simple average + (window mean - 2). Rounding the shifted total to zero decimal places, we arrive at 285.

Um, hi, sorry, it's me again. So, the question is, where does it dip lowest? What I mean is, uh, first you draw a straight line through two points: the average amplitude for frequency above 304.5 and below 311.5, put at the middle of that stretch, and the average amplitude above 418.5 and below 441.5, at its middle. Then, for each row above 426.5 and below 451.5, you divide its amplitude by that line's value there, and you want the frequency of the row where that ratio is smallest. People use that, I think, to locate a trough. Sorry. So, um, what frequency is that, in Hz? 440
